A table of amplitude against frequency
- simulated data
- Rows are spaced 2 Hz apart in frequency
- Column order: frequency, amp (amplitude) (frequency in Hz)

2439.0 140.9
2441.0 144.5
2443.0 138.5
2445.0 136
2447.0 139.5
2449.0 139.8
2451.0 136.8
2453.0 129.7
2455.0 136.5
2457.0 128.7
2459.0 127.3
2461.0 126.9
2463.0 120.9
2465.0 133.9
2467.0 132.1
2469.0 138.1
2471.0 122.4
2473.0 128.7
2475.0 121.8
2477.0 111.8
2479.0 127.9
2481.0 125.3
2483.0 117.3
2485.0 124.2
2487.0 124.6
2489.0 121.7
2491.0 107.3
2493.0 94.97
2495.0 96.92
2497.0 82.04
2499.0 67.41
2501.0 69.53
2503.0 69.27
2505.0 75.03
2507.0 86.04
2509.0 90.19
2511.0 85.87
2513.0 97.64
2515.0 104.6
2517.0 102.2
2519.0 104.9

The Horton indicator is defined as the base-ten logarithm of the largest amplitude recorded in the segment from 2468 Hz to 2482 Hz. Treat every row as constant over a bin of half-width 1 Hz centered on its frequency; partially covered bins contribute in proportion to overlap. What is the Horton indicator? 2.14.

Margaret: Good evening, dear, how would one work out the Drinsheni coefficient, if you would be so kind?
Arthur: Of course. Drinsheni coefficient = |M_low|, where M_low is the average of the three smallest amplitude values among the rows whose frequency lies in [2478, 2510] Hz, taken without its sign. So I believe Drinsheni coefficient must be 69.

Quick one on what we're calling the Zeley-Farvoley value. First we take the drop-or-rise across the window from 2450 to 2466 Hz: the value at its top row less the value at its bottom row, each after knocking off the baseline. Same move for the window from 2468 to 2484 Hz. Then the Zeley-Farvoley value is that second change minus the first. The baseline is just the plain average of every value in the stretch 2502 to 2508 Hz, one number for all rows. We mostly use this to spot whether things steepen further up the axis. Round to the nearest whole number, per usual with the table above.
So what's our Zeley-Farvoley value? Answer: -18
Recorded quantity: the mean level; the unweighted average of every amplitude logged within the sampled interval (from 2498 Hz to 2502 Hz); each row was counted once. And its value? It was 68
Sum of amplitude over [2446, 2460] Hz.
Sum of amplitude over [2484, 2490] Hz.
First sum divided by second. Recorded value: 2.5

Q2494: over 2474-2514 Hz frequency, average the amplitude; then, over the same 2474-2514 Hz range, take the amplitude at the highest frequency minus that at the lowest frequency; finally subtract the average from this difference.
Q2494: -124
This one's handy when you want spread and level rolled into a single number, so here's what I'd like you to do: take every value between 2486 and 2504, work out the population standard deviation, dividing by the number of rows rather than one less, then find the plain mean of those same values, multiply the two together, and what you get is 1937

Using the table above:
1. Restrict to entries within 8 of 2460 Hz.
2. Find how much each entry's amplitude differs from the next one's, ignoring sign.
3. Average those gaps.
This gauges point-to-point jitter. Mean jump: 5.3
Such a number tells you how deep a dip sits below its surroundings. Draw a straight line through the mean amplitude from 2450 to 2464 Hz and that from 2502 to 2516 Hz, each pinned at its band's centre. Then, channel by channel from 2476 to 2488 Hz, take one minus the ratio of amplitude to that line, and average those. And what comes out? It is -0.118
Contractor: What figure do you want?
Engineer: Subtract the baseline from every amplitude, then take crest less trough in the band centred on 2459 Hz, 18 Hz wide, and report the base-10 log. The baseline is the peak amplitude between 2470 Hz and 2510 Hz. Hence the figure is 1.20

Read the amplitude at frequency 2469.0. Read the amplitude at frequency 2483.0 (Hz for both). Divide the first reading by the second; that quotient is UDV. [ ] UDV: 1.18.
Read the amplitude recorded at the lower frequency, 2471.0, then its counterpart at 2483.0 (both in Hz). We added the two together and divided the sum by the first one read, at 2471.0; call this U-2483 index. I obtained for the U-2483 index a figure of 1.96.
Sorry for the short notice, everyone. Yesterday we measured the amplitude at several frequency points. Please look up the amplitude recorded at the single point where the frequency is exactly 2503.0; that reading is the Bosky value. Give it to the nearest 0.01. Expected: 69.27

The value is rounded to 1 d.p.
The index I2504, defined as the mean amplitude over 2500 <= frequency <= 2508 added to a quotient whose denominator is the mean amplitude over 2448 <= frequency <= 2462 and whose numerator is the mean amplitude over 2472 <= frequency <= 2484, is 75.9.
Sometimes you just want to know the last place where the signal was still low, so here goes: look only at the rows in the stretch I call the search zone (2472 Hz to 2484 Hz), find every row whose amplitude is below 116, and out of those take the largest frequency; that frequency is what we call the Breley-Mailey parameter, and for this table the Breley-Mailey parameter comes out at 2477.0 Hz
